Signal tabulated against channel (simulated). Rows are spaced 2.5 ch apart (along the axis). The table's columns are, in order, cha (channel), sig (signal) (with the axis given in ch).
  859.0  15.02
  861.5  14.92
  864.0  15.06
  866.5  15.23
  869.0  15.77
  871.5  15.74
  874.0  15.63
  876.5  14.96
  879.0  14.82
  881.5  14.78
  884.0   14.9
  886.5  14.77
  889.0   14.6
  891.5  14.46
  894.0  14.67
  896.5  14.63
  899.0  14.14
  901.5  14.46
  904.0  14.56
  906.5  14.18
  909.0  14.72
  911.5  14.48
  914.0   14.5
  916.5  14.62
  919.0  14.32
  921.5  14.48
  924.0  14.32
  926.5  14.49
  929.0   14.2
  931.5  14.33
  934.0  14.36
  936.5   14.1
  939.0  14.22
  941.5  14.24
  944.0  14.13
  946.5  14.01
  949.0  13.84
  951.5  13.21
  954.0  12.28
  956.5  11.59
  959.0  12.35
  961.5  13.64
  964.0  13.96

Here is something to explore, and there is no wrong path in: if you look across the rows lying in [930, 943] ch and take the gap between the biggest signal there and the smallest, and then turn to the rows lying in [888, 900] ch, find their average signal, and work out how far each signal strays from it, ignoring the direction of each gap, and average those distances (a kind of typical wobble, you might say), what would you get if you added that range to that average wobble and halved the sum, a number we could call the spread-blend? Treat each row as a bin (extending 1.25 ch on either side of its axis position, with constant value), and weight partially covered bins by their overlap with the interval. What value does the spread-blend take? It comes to 0.21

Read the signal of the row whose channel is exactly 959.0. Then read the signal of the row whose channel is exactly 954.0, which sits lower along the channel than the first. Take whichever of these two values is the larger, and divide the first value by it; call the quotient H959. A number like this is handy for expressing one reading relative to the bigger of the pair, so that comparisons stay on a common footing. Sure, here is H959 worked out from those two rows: 1.00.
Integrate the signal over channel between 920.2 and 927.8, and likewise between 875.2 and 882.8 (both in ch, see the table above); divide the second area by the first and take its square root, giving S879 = 1.01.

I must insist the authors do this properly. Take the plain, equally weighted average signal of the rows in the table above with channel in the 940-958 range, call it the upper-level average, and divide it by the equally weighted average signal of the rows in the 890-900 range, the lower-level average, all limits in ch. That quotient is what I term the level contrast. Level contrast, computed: 0.92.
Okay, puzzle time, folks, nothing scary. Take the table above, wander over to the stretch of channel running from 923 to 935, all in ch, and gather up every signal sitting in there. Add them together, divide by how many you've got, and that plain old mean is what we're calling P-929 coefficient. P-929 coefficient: 14.3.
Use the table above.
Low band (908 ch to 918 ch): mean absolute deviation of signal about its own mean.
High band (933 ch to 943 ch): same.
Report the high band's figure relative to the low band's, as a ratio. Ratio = 0.78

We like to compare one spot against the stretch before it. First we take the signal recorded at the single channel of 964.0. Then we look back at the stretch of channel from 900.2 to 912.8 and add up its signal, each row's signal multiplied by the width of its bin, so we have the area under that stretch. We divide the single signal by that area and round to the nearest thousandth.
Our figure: 0.077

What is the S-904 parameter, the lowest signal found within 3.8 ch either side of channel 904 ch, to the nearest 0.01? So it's 14.18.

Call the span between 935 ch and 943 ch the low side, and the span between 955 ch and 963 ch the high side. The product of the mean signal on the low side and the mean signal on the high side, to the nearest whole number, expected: 178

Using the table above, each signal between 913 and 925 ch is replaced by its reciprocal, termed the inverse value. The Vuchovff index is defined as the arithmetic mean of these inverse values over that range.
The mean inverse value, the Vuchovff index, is 0.0692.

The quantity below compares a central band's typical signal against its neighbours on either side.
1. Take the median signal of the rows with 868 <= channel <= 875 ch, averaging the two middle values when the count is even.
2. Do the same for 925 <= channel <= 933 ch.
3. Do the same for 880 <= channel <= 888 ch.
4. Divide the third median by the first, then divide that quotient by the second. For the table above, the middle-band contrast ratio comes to 0.0655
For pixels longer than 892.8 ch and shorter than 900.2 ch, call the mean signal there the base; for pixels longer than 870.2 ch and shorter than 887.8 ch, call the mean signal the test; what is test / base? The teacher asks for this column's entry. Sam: 1.04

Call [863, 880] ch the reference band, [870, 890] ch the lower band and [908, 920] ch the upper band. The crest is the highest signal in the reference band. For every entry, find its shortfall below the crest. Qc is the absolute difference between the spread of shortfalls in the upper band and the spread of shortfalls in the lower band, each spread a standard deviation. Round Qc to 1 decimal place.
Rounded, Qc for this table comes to 0.3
